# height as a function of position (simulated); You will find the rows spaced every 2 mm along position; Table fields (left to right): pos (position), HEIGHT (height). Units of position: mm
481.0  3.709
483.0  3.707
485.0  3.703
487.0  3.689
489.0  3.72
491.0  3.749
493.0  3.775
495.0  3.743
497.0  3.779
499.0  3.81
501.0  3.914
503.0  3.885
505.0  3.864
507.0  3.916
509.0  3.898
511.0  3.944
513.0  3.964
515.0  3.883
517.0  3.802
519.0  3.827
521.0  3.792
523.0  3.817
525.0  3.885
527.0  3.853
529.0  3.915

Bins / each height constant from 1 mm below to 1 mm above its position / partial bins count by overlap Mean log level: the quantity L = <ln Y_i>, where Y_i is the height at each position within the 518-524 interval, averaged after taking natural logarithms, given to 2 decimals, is 1.34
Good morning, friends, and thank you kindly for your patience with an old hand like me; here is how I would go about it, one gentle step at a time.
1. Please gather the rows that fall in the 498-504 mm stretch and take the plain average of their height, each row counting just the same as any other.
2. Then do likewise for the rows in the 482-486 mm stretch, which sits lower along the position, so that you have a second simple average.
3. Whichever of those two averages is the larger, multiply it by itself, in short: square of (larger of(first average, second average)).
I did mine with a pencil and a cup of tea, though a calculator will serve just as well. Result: 14.97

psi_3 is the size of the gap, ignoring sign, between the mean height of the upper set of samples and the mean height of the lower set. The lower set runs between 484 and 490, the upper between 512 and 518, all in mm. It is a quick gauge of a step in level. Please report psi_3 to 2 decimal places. 0.18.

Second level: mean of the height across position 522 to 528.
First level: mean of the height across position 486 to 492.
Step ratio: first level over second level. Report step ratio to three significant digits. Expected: 0.966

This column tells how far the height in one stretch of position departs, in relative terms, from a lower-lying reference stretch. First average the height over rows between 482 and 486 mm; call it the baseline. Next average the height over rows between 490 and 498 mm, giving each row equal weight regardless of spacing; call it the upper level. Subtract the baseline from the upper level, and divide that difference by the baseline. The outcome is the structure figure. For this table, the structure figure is 0.015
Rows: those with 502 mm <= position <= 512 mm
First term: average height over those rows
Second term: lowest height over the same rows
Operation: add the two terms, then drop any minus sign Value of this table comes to 7.77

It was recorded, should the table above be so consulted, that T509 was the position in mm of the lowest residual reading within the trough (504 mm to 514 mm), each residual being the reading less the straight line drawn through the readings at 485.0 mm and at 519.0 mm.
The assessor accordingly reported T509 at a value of 505.0 mm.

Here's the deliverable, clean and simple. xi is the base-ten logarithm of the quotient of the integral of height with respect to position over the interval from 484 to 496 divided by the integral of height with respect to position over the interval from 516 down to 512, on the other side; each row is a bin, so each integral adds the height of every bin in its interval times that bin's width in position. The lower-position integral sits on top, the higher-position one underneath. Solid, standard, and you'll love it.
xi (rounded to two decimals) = 0.46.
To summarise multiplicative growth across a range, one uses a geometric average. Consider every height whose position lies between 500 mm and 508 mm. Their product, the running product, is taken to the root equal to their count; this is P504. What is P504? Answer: 3.89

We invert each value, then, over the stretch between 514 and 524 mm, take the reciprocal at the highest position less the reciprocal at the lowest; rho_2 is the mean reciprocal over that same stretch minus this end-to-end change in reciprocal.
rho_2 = 0.257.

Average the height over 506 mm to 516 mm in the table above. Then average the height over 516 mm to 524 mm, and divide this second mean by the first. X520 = 0.97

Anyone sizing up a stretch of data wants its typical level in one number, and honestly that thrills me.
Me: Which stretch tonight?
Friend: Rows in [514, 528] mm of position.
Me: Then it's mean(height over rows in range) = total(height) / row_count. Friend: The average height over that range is 3.84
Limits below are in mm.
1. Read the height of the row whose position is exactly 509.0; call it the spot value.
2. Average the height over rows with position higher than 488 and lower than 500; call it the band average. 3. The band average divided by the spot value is 0.97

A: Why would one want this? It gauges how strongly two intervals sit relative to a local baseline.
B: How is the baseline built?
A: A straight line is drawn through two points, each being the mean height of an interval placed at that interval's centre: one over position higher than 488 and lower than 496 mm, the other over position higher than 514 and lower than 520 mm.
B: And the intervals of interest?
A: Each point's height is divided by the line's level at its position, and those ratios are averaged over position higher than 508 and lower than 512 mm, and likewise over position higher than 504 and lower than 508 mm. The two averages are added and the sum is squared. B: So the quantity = 4.21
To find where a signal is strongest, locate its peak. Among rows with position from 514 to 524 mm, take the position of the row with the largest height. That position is 515.0 mm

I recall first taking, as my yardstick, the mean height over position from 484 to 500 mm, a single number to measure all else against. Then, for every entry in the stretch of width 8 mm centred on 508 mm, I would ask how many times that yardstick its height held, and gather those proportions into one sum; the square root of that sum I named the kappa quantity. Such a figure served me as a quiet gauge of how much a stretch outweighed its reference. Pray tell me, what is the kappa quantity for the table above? 2.04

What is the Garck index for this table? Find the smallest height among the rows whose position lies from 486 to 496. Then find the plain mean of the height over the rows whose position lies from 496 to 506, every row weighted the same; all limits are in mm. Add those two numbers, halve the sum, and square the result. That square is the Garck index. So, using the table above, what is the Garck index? 14.2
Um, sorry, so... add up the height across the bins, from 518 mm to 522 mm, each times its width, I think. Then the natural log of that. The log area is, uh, 2.7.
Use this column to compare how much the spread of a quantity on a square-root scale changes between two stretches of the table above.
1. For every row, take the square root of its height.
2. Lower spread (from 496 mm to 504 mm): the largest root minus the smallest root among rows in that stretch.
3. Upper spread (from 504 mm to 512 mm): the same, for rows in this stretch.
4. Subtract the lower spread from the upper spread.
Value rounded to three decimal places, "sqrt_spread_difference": -0.014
